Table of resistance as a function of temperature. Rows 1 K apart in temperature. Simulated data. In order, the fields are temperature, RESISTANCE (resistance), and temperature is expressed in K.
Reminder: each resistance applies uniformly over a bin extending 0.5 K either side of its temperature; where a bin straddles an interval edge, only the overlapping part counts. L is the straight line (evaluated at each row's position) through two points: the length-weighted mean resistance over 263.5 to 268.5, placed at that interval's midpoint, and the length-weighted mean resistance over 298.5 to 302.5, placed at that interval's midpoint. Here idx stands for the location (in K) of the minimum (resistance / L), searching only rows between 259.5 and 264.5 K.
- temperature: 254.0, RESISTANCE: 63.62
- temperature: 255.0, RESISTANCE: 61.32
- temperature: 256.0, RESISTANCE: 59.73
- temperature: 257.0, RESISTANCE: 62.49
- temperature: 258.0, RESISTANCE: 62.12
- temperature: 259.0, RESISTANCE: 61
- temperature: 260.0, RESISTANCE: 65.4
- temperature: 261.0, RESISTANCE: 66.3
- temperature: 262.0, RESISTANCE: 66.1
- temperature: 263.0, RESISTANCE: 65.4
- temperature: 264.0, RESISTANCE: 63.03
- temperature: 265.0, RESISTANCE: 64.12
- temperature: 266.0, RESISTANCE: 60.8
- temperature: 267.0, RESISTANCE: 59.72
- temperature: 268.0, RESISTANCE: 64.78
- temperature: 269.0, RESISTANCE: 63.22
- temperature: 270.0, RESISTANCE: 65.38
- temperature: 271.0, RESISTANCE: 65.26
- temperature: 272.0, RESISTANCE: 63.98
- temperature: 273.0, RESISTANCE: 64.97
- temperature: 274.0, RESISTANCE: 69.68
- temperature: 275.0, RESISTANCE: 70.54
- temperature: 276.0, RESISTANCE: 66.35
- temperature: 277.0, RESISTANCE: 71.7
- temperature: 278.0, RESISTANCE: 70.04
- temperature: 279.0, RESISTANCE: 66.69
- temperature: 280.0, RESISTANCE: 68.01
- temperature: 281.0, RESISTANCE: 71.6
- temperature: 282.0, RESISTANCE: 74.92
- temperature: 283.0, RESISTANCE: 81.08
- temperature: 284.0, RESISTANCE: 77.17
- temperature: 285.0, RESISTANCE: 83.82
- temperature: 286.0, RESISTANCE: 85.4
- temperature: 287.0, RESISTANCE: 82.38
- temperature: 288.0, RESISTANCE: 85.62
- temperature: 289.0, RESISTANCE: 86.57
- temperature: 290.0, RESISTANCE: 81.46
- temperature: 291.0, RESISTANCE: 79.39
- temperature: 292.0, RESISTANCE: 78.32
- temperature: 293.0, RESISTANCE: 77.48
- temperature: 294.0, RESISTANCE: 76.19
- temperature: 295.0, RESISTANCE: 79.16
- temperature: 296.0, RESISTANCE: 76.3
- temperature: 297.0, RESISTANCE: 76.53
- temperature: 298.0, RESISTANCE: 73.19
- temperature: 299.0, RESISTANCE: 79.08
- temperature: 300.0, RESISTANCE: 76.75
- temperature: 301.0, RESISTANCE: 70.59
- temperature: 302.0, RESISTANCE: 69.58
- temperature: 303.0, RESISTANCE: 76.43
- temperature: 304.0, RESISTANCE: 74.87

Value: 264.0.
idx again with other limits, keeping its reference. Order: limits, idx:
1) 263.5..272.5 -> 267.0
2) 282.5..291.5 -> 291.0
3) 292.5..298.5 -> 298.0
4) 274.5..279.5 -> 279.0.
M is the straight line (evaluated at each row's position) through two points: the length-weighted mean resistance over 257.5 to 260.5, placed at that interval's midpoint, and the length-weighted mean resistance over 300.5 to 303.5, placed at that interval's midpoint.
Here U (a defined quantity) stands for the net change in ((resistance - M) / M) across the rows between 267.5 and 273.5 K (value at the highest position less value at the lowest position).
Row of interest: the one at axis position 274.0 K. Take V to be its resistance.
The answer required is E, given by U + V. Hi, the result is 70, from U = -0.014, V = 69.68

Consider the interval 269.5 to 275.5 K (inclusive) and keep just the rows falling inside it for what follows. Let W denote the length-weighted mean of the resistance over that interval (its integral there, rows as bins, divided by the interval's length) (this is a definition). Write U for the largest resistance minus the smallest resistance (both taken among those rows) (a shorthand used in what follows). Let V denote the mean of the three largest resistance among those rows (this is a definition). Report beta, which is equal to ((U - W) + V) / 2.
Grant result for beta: 4.2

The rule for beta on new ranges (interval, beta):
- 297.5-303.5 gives 6.3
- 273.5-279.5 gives 3.5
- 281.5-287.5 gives 6.8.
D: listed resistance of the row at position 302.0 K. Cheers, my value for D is 69.58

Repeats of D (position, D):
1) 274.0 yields 69.68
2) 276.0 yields 66.35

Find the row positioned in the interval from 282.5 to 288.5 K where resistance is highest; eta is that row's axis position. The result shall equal 288.0 K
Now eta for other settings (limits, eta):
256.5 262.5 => 261.0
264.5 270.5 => 270.0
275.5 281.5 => 277.0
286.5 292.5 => 289.0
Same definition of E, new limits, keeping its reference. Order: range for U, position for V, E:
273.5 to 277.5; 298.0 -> 73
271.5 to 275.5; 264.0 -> 63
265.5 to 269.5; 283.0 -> 81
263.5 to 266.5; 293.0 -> 77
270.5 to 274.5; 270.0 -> 65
